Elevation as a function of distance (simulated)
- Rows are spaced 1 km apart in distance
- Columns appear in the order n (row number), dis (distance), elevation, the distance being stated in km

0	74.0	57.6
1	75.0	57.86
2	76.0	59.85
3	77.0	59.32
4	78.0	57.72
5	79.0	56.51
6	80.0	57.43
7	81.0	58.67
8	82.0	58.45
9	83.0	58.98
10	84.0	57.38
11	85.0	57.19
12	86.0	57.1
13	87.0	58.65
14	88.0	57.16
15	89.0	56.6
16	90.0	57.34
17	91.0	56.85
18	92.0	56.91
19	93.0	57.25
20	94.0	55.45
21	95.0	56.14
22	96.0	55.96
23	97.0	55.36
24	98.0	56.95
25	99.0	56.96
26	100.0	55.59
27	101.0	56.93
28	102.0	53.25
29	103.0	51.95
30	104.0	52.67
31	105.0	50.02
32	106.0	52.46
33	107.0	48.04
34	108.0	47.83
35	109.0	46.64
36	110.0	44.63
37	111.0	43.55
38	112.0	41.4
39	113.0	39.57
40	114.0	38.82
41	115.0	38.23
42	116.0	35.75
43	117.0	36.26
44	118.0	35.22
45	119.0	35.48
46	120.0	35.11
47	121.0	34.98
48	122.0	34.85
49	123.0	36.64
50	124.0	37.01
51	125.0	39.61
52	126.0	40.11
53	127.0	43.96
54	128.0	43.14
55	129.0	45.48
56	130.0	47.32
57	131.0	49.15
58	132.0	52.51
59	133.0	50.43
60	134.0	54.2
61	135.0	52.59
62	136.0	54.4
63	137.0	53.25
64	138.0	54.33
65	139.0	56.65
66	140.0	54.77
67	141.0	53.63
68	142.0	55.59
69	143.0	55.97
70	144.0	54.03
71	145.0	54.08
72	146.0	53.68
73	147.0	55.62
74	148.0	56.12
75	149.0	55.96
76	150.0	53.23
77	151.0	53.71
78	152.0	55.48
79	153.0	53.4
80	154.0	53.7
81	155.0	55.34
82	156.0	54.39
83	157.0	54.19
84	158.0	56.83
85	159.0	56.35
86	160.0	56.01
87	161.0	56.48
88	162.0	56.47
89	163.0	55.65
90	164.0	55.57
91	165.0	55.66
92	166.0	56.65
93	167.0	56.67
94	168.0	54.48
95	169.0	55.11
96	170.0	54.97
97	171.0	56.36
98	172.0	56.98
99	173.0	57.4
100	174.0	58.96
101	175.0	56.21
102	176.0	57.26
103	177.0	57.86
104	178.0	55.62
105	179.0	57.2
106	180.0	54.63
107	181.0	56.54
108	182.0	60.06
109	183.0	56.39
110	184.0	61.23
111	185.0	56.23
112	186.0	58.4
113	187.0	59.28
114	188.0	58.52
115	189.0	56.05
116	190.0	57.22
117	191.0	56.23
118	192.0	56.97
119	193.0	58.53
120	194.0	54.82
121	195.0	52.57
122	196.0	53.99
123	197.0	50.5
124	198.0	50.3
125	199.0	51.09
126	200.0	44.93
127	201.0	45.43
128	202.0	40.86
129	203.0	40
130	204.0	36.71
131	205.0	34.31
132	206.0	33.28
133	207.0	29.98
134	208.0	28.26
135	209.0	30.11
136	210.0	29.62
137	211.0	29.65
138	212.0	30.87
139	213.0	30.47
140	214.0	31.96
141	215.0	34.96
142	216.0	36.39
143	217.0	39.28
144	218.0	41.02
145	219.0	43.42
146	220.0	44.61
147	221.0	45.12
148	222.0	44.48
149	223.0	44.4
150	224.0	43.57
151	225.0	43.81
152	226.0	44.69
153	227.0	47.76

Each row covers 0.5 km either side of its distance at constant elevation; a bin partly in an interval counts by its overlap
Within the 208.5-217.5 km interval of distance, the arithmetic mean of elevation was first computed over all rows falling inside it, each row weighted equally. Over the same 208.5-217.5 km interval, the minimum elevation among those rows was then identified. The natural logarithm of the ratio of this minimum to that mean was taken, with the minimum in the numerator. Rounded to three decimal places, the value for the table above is -0.096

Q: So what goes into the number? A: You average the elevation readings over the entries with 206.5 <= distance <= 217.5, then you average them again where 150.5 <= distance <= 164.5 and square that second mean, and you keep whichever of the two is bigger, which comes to 3053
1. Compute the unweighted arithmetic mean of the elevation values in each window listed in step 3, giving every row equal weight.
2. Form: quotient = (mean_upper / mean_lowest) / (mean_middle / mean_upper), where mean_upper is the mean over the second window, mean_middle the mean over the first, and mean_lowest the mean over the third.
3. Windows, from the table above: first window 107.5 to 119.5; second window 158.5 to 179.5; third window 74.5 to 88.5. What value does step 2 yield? 1.4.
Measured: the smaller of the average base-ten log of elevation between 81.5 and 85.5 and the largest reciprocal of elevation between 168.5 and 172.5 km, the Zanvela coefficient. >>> 0.0182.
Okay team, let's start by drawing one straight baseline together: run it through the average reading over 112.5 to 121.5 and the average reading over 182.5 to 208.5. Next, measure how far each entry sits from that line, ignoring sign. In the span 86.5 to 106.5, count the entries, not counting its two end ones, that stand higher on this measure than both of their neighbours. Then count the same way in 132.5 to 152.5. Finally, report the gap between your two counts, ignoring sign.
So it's 1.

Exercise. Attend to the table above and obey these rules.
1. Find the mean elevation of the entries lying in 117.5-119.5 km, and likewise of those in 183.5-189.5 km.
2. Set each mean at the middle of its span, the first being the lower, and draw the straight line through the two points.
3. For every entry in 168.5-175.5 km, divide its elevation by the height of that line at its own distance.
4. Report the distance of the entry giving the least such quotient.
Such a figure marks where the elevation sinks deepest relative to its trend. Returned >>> 175.0 km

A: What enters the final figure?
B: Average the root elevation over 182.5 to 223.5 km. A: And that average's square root 2.58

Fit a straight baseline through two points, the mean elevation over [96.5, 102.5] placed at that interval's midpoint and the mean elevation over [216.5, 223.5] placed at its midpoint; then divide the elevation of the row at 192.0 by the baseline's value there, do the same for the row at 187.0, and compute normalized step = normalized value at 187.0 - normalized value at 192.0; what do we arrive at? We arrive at 0.0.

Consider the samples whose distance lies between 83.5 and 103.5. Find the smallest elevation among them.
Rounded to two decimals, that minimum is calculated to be 51.95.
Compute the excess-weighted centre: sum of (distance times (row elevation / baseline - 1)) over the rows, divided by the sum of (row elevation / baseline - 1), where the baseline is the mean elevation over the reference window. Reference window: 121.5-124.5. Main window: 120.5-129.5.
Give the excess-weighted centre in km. 127.8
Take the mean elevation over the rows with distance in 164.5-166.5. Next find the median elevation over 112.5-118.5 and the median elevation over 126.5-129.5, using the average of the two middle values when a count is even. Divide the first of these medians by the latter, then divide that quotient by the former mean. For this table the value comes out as 0.0151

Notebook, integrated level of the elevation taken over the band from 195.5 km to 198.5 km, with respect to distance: 155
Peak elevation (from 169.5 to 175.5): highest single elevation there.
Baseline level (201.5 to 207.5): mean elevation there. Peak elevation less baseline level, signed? 23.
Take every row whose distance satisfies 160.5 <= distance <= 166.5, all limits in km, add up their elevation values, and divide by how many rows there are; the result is 56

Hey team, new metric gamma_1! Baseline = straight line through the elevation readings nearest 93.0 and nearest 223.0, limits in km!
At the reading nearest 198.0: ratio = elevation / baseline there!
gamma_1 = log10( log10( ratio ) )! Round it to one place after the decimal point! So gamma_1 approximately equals -1.5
